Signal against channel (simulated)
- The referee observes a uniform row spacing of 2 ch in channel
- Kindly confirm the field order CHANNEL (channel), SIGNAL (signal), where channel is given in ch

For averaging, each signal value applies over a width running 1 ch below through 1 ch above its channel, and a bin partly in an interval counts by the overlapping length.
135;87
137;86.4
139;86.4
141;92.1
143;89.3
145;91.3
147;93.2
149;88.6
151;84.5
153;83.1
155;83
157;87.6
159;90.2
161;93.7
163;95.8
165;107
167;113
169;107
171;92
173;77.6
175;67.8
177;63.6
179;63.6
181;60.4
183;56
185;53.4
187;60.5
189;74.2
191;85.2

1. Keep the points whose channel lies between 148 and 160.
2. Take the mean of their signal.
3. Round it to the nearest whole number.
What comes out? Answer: 86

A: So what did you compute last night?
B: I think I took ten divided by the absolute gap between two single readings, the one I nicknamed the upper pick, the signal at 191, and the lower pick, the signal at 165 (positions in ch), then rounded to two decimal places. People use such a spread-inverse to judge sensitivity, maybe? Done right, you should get 0.46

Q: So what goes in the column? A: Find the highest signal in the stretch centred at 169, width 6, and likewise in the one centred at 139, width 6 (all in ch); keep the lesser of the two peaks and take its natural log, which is 4.52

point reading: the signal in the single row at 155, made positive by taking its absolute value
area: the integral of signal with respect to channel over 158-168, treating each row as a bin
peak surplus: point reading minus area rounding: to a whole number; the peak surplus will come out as -916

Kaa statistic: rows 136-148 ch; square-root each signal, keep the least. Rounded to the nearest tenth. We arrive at 9.3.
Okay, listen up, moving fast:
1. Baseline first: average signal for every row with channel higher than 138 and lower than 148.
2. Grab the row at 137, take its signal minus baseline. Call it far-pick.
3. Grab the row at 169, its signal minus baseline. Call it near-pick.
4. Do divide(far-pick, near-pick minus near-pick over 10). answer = -0.3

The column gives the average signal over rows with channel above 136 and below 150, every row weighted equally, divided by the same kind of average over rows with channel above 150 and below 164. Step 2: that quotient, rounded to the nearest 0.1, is 1.0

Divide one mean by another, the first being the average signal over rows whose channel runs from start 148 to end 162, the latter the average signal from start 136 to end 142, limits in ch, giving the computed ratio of 0.99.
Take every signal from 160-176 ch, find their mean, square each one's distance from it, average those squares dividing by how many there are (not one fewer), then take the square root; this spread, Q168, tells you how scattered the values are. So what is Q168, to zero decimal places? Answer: 14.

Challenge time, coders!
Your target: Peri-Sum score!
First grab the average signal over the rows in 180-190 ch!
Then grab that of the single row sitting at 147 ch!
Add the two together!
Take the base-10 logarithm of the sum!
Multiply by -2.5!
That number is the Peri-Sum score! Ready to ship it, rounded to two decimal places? -5.47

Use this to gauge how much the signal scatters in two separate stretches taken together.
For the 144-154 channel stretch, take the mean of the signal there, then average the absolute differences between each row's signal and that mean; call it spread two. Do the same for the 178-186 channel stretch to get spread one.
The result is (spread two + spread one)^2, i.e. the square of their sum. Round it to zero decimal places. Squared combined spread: 51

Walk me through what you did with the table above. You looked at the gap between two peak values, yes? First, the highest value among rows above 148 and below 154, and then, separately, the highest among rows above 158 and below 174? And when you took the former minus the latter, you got -24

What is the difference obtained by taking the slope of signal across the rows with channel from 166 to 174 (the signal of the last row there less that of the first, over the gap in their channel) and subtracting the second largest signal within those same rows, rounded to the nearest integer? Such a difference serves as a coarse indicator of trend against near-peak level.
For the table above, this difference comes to -113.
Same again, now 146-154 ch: -90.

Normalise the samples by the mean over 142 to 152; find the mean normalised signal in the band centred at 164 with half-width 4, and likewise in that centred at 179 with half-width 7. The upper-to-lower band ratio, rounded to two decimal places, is 0.62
